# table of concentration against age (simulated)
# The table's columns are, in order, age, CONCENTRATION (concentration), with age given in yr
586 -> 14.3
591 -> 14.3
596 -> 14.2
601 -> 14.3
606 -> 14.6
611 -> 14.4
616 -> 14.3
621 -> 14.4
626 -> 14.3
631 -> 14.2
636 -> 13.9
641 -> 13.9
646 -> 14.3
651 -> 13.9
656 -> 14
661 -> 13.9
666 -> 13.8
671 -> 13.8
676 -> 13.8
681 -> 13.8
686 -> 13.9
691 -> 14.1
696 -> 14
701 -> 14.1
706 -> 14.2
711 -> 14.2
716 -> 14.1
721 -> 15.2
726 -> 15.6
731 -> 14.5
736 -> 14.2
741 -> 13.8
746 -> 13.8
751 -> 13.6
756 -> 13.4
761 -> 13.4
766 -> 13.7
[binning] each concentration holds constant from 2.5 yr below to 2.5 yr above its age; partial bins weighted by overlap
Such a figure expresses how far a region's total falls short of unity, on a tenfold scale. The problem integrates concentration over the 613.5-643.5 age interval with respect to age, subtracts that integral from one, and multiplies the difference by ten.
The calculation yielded -4240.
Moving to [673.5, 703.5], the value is -4175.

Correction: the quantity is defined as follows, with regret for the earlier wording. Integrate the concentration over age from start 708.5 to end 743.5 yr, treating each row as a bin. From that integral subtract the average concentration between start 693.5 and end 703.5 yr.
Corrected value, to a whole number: 494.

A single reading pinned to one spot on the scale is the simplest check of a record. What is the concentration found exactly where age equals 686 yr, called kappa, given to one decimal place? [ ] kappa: 13.9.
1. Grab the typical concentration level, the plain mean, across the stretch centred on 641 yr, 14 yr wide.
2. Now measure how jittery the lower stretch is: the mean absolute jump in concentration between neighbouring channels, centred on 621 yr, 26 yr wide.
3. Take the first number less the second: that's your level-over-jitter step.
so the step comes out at 13.9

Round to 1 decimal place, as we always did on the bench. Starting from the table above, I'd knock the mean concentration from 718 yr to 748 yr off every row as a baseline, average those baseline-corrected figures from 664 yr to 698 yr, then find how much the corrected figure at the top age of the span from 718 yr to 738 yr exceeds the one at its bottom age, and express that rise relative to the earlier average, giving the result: 1.6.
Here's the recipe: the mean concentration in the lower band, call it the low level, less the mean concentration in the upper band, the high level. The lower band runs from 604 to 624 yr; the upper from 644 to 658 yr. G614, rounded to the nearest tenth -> 0.4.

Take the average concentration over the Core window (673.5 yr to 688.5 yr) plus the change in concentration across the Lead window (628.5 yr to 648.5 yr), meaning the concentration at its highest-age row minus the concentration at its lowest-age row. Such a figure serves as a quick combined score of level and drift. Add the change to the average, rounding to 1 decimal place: 13.9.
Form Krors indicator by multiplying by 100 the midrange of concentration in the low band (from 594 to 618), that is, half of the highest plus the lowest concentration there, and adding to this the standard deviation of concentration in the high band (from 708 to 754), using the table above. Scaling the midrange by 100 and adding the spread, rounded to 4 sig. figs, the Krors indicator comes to 1441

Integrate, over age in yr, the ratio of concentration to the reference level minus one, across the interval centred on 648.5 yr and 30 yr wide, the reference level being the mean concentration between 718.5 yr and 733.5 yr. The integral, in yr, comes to -2.22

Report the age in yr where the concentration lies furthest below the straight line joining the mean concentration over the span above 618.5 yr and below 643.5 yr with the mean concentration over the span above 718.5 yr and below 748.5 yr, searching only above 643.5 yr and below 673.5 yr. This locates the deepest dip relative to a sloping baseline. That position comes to 671 yr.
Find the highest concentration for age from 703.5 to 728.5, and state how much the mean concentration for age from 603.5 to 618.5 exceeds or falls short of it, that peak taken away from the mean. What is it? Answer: -1.2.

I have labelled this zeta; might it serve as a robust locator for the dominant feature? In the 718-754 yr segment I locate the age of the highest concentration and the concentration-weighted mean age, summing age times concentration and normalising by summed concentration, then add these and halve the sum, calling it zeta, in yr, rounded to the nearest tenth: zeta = 730.8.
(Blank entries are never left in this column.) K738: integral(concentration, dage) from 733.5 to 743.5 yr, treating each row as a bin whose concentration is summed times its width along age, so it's 140.0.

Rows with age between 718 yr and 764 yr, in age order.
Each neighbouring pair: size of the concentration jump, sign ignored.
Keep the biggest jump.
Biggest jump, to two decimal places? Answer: 1.10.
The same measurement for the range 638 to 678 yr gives 0.40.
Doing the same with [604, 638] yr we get 0.30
